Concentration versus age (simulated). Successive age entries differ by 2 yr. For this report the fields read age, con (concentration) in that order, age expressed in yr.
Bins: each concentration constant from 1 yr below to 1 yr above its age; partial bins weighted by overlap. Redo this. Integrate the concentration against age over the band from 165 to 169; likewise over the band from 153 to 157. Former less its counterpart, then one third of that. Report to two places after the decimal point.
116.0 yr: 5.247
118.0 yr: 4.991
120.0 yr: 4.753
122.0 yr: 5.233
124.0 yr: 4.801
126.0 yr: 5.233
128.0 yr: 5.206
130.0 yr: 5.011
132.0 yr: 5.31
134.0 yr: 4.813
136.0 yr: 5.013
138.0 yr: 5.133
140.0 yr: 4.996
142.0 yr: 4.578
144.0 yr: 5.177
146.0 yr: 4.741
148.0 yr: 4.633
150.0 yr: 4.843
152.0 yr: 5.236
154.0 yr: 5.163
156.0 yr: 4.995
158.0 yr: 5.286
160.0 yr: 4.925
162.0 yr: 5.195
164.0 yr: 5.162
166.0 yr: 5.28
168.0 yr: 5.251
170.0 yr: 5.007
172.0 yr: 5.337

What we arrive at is 0.25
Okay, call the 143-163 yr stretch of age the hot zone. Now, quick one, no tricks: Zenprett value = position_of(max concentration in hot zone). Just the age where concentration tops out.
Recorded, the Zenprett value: 158.0 yr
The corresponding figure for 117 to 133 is 132.0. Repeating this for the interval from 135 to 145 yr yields 144.0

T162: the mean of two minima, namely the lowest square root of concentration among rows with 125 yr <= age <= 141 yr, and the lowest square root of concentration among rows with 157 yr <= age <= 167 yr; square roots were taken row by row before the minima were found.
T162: 2.21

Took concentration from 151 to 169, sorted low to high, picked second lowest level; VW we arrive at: 4.995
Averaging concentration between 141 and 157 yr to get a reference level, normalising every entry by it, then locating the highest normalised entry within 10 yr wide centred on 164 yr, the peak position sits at 166.0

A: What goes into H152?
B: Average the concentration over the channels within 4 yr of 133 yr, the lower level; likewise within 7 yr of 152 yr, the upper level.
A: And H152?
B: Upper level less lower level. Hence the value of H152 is -0.1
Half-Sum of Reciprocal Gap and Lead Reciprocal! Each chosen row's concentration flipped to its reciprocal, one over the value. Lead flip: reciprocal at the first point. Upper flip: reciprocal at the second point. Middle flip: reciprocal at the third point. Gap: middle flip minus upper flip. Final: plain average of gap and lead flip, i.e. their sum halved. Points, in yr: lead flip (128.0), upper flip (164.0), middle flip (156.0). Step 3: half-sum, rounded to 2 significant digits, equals 0.099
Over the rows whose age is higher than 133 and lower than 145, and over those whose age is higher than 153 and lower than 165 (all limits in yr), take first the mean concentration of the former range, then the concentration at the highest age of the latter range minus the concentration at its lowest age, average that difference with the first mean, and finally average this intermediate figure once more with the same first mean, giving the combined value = 3.71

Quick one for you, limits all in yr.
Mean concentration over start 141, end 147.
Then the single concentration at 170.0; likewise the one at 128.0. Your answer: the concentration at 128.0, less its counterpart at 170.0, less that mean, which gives -4.63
